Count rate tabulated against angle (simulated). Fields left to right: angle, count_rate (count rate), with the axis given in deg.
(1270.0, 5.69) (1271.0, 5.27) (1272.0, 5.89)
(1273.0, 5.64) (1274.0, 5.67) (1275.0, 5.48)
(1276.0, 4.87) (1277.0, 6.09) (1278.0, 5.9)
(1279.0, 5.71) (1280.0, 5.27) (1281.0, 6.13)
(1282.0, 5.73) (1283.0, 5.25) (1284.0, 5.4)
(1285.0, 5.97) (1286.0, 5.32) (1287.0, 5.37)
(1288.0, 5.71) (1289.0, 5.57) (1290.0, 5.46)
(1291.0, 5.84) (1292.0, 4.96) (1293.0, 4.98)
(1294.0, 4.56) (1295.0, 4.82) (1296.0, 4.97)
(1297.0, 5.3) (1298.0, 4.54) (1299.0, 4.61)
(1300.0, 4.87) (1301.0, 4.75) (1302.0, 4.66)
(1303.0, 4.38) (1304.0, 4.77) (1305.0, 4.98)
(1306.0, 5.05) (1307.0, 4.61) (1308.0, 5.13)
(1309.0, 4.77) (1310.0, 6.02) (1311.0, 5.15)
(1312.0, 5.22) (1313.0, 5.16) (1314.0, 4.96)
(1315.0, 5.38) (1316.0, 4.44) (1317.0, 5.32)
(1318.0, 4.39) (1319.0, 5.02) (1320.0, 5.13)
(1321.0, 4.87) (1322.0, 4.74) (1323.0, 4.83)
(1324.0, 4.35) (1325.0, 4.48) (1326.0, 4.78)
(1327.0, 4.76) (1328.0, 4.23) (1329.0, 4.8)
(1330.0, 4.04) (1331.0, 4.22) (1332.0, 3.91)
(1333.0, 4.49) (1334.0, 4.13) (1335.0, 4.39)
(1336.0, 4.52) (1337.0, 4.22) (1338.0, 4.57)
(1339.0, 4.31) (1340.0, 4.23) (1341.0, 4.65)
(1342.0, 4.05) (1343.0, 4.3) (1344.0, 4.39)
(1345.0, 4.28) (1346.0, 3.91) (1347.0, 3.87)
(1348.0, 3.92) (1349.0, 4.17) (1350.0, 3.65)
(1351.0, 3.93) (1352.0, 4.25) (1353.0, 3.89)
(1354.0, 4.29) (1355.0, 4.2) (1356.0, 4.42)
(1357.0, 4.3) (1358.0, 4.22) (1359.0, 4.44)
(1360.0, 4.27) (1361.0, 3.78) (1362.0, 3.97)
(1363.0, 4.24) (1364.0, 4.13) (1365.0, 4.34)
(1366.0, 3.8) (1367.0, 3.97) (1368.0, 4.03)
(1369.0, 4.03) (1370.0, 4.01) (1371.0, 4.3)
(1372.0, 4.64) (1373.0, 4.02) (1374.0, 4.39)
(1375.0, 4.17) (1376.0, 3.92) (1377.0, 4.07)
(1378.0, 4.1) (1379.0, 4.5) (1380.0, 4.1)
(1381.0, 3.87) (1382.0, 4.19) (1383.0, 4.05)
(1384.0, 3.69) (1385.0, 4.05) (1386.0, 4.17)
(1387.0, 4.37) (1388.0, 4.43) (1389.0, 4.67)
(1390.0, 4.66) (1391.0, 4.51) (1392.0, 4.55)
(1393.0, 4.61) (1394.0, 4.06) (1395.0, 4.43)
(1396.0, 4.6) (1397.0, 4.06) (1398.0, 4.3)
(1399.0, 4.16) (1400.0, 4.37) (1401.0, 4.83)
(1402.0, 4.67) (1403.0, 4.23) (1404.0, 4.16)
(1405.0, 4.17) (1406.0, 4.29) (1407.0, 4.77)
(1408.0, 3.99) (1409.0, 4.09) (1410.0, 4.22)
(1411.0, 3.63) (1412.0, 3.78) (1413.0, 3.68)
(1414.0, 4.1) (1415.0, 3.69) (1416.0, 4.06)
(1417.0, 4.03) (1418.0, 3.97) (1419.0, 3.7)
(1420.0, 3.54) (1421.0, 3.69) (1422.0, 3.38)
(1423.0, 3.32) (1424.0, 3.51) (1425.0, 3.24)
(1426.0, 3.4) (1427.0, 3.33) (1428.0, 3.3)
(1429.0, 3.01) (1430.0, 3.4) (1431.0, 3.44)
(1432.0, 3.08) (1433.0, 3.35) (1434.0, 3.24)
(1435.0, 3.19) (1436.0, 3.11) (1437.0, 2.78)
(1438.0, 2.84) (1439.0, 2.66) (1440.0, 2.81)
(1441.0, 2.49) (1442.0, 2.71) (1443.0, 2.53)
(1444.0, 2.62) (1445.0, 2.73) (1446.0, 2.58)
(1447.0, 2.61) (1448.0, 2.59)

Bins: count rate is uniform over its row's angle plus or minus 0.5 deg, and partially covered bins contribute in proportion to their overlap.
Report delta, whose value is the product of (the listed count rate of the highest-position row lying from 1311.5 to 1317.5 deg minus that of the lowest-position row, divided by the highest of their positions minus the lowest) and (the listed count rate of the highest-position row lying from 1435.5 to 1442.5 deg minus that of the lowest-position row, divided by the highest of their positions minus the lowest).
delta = -0.001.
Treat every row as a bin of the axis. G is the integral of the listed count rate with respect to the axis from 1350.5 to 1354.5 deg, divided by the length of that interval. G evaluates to 4.1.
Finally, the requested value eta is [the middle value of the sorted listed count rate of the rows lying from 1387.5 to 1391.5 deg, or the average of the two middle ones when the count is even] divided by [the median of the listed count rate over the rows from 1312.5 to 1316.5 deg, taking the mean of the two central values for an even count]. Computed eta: 0.91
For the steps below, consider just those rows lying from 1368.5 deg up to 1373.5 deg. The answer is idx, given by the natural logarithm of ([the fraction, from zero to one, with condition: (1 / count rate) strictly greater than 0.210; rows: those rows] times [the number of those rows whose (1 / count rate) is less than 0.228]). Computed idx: 0.0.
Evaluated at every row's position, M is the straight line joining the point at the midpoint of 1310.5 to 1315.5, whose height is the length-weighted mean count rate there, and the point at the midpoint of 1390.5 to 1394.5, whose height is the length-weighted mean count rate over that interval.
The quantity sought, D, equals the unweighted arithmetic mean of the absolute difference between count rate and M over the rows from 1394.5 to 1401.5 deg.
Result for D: 0.19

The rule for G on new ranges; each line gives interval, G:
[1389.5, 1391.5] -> 4.6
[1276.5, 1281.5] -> 5.8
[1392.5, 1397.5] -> 4.4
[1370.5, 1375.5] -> 4.3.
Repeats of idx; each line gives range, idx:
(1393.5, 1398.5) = 0.7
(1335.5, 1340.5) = 0.7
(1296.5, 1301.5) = 1.1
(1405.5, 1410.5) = -0.2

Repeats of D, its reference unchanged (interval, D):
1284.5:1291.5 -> 0.24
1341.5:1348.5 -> 0.77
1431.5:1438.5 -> 0.95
